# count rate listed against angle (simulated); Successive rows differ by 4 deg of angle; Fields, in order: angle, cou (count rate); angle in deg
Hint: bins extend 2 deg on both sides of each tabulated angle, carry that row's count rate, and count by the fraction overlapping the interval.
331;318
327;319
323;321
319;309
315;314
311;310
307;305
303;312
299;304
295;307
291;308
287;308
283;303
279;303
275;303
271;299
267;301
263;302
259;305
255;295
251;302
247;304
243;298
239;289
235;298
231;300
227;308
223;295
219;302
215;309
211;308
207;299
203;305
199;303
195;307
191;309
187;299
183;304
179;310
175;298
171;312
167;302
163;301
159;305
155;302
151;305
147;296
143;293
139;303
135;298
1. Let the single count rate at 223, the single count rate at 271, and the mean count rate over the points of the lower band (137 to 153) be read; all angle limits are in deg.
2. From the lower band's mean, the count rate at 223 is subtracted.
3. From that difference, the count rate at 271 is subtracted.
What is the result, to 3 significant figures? -295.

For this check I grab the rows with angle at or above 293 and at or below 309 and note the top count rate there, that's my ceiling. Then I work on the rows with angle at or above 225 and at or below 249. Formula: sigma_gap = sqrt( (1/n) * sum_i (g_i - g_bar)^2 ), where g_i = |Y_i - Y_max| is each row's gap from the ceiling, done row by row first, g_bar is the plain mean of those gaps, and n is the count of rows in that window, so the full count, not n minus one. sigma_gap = 5.9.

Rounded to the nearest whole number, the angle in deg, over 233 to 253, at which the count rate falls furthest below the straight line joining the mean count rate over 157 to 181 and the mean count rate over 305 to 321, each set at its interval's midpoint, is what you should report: 239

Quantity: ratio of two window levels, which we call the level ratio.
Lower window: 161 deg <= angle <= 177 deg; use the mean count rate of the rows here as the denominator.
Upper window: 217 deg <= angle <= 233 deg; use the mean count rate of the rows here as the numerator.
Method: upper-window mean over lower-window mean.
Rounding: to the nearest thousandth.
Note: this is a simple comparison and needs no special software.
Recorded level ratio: 0.993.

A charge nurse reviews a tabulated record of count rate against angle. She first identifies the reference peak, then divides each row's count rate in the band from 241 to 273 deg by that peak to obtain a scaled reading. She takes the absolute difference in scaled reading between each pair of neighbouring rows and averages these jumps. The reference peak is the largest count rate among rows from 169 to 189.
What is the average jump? 0.0142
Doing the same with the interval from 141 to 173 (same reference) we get 0.0151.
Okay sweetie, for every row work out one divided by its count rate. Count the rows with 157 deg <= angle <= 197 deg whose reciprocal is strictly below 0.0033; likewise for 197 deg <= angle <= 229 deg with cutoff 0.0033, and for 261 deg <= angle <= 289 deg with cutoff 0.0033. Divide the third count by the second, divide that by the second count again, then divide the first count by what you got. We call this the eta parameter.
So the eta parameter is 96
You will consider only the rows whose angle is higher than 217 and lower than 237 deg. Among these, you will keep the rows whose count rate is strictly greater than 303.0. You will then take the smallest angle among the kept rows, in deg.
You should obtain 227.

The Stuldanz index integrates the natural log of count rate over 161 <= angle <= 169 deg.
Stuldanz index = 46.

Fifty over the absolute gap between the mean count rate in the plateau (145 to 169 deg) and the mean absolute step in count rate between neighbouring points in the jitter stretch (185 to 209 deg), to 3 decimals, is 0.168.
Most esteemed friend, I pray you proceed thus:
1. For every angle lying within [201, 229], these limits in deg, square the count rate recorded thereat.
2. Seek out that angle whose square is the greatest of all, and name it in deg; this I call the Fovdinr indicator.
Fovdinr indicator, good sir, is 215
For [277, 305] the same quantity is 303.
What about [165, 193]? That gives 171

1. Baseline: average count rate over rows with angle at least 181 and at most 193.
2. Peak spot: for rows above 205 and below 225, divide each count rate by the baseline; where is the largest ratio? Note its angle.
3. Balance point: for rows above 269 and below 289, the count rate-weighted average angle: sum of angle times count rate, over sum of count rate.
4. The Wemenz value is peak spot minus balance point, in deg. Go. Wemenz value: -64.0 deg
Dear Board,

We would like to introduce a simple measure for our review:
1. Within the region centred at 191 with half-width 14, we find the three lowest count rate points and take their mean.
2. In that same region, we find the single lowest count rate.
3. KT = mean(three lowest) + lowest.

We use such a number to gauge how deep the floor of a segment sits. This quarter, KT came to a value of 601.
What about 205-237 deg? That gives 592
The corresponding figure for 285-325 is 609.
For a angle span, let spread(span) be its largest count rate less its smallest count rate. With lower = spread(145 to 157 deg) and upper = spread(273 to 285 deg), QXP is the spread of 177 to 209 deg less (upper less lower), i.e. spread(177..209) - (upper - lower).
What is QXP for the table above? 20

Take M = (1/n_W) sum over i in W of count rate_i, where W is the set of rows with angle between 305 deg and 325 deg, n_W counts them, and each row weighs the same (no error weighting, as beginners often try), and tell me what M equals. 312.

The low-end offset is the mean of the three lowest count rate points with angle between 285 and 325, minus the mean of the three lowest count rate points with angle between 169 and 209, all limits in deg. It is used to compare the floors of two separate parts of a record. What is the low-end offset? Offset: 6.7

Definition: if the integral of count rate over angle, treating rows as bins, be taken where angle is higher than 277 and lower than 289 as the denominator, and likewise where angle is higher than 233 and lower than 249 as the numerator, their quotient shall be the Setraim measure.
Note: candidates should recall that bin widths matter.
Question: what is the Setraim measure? 1.30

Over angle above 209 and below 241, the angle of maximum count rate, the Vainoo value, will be 215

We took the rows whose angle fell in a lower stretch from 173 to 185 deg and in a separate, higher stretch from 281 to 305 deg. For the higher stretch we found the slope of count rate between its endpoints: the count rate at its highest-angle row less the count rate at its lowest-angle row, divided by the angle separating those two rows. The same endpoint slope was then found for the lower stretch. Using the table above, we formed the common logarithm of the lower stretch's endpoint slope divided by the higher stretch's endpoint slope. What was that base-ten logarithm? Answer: 0.22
